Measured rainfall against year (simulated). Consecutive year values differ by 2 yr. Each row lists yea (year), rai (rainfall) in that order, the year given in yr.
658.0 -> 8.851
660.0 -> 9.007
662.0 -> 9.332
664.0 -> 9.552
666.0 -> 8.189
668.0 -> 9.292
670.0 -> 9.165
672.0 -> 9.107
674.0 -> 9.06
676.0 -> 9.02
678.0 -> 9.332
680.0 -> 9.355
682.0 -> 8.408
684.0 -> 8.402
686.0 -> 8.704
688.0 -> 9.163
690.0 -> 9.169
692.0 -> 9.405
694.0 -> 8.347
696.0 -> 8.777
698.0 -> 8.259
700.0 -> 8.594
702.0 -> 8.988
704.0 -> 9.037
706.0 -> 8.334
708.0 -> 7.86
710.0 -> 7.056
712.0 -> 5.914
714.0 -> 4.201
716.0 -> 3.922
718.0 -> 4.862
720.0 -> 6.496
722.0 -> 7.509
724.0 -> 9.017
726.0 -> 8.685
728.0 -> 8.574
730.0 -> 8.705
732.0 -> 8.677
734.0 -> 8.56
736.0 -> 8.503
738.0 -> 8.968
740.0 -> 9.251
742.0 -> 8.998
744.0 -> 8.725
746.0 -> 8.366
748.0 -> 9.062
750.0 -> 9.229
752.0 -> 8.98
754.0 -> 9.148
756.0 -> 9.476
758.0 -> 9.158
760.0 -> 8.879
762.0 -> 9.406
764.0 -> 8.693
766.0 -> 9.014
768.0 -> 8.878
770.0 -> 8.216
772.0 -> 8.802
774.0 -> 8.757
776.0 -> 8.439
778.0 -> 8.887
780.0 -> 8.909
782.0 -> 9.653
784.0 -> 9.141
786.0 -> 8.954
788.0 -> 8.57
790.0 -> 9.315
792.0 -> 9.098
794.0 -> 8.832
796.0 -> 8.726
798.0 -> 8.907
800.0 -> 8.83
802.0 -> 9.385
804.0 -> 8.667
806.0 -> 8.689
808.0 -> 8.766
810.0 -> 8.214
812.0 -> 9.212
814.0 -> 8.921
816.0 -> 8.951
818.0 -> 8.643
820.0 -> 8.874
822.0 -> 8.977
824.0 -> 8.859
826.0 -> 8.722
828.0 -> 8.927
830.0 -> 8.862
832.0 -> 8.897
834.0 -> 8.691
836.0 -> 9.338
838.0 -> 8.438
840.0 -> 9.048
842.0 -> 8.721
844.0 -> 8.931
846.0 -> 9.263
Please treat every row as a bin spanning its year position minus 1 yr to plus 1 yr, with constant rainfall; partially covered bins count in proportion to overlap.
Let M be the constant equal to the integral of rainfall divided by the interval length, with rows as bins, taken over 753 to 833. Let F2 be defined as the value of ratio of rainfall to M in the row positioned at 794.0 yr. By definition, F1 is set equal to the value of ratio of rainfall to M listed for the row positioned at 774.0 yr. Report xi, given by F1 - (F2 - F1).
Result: 0.97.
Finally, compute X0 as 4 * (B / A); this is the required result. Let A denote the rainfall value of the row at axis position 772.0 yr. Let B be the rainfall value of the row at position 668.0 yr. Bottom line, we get 4.22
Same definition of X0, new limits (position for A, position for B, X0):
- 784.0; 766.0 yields 3.94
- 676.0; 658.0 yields 3.93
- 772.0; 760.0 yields 4.03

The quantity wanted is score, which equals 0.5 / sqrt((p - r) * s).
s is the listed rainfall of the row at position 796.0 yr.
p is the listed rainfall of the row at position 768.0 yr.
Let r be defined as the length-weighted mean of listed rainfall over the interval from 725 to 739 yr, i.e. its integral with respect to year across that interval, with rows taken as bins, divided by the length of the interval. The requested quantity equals 0.37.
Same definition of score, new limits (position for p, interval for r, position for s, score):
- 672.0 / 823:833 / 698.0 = 0.35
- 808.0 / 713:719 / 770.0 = 0.08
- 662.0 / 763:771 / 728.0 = 0.21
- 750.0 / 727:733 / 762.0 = 0.21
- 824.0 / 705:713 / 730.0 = 0.14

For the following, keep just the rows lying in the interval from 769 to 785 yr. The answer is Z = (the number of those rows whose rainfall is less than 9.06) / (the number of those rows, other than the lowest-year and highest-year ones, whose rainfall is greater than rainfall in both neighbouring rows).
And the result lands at 3.0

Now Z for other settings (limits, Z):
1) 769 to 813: 2.7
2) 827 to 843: 2.3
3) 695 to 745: 6.0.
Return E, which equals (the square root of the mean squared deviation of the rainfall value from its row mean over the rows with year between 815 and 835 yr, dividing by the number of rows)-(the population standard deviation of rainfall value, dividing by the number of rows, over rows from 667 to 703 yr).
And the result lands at -0.26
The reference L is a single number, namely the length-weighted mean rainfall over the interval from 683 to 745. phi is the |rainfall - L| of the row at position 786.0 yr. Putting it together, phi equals 0.9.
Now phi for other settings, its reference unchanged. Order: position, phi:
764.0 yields 0.6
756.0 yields 1.4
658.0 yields 0.8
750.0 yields 1.2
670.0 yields 1.1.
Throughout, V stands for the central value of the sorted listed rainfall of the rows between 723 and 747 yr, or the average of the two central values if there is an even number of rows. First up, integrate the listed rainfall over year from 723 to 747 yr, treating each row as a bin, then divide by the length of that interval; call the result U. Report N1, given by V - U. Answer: -0.06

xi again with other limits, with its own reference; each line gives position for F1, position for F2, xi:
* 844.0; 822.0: 1.00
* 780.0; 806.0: 1.02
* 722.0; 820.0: 0.69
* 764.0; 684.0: 1.01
